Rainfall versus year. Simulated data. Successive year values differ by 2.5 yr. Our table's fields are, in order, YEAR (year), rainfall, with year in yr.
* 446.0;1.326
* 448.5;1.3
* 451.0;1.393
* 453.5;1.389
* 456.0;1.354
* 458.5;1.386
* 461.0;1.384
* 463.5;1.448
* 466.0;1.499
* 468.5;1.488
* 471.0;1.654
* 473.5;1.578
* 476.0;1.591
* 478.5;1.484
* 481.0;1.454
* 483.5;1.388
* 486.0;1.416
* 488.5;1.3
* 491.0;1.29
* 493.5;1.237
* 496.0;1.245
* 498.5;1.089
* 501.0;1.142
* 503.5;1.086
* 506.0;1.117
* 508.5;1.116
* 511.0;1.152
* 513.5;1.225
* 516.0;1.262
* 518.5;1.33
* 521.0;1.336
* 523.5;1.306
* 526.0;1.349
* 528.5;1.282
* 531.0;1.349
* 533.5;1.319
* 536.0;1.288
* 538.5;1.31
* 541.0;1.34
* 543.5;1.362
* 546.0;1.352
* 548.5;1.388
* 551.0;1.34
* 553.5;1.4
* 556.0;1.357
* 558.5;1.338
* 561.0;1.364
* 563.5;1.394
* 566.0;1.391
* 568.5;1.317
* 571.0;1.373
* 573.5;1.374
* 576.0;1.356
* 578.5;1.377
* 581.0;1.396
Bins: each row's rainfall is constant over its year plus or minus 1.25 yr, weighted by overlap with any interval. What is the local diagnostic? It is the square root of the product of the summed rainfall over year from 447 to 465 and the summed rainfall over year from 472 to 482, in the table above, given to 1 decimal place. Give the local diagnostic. 7.7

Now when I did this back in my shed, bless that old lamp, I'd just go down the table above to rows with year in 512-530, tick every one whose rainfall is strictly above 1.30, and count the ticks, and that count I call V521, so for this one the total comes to 4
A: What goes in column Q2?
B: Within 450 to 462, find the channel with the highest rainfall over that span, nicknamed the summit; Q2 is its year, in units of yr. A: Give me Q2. 451.0 yr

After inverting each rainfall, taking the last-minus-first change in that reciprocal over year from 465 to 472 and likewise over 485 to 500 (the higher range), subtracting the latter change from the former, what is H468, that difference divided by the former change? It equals 4.4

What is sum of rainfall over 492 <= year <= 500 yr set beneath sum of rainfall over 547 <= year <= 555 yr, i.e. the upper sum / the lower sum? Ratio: 1.16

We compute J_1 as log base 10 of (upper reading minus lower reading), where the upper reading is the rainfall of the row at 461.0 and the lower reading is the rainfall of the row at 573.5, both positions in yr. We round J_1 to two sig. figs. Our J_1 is -2.0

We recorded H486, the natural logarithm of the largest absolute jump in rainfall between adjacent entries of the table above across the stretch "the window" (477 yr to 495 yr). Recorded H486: -2.2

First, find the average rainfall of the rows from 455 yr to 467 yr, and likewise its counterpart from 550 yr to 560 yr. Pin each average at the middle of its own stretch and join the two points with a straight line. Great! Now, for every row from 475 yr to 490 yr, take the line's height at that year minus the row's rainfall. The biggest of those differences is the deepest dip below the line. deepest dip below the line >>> 0.10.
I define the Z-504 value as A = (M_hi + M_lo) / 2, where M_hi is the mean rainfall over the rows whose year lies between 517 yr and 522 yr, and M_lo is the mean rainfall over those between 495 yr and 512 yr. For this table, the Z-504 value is 1.23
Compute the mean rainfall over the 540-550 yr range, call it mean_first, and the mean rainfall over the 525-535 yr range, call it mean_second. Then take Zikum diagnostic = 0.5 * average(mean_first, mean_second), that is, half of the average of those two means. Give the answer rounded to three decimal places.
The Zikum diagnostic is 0.671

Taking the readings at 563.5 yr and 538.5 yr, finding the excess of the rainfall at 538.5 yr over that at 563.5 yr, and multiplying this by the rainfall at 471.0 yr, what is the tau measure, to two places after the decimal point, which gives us -0.14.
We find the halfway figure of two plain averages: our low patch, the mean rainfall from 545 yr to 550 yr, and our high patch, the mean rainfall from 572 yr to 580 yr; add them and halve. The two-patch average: 1.37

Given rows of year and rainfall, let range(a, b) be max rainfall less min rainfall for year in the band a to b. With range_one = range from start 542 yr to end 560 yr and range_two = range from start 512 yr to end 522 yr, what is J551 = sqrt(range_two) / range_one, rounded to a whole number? 5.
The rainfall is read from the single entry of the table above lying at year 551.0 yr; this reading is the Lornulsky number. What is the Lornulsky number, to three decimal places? 1.340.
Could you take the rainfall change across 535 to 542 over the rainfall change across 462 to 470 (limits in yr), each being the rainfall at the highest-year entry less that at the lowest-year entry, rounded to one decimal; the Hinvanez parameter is 1.3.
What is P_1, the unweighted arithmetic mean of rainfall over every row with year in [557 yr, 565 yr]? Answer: 1.37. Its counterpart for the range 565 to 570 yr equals 1.35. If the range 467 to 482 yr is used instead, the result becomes 1.54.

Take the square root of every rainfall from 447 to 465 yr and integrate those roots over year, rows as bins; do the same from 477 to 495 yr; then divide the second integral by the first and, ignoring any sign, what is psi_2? 1.00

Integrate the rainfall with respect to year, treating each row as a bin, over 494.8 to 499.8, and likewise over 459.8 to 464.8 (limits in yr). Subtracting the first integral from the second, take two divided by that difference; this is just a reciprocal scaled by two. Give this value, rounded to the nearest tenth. 1.6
